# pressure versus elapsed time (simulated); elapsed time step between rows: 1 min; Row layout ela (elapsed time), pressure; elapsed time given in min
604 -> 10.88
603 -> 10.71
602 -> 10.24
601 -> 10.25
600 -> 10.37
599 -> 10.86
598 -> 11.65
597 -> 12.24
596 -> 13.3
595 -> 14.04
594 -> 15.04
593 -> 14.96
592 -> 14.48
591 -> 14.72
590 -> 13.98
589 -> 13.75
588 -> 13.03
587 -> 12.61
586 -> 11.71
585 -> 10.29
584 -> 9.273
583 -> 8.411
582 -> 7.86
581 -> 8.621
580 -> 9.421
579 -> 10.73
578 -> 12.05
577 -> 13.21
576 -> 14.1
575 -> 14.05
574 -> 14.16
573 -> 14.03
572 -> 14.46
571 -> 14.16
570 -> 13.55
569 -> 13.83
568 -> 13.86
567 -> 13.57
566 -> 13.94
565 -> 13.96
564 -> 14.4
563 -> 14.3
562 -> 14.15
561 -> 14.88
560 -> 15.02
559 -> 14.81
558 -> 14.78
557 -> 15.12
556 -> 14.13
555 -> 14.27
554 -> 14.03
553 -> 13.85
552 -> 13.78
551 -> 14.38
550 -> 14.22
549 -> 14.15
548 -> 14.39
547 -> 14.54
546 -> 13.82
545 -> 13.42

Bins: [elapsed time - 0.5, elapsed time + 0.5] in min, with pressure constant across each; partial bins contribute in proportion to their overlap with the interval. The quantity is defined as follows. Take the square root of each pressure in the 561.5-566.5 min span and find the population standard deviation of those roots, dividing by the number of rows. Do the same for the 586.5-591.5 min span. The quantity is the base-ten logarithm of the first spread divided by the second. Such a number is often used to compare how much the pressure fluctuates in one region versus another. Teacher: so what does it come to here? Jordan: -0.6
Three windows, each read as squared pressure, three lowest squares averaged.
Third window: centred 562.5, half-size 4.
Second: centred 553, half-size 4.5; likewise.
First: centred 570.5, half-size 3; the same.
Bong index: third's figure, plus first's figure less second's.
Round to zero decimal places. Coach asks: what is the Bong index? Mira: 193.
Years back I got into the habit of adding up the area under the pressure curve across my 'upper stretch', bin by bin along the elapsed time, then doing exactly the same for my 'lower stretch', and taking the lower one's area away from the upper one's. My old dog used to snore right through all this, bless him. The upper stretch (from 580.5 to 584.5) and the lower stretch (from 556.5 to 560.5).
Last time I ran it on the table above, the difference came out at -25.6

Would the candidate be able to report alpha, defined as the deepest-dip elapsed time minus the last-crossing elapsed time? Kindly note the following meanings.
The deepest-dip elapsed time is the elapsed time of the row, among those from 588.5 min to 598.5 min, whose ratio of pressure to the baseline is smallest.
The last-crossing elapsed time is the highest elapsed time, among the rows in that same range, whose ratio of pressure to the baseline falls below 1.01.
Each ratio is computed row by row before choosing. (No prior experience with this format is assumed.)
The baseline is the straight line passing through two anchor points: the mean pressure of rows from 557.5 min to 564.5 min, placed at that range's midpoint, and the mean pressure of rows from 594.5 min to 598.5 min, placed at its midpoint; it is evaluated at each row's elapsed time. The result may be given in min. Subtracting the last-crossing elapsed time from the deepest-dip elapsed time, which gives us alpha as 0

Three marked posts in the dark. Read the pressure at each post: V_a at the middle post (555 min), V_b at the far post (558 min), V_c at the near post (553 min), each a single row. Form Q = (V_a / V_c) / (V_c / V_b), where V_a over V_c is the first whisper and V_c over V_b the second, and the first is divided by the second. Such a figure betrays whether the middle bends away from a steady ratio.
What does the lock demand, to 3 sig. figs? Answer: 1.10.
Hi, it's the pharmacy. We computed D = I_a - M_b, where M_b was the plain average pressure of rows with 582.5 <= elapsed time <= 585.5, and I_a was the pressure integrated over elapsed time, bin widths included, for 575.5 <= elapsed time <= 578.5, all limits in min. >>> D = 30.0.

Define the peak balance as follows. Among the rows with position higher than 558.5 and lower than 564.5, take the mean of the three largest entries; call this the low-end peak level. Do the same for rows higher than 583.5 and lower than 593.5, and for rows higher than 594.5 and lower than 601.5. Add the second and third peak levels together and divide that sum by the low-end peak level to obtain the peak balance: 1.87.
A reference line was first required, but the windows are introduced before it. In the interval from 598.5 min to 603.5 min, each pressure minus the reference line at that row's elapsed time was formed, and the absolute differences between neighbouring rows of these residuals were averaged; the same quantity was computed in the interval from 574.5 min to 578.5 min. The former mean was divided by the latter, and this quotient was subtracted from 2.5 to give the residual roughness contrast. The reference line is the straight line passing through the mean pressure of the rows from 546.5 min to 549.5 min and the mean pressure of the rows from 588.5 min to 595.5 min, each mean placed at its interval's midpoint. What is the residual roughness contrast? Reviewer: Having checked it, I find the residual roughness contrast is 2.1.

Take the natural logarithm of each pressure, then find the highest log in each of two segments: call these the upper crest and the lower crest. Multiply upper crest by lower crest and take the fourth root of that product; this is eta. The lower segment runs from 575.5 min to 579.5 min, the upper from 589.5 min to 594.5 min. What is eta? 1.637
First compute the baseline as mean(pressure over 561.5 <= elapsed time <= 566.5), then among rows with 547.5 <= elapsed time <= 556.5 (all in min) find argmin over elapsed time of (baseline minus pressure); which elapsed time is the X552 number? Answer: 548 min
